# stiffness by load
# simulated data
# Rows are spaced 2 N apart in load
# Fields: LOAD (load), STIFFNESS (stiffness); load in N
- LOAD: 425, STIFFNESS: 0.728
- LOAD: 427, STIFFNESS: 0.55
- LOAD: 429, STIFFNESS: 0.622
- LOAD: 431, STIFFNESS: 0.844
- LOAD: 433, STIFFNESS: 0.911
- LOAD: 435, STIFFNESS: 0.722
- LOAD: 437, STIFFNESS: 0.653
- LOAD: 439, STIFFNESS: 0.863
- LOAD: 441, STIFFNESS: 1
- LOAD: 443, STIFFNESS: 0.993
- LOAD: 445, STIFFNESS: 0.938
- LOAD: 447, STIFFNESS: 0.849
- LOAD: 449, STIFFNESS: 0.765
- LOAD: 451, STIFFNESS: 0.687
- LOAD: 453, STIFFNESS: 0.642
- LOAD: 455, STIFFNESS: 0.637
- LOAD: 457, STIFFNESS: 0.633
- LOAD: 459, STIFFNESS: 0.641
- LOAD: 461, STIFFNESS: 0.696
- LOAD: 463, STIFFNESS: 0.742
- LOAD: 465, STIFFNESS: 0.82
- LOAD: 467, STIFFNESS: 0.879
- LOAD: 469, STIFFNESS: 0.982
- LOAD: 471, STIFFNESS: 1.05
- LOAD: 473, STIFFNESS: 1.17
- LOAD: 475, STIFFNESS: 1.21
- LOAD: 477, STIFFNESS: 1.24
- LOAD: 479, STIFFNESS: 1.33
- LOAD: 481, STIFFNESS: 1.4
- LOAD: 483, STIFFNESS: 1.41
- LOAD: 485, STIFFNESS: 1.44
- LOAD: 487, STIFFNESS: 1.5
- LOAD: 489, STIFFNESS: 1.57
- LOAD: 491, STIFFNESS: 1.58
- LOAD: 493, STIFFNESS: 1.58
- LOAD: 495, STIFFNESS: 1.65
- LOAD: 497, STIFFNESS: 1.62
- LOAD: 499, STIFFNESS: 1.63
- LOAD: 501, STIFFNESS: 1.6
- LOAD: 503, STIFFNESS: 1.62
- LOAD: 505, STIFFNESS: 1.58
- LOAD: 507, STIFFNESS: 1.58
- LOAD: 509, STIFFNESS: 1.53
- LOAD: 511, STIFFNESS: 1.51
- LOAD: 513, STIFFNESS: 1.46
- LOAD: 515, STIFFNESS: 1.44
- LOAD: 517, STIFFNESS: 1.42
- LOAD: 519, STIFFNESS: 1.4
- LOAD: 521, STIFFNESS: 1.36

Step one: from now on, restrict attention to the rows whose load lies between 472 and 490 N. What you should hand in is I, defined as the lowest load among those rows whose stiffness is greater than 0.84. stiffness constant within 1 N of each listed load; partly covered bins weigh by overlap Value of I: 473 N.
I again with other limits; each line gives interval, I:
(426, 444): 431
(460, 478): 467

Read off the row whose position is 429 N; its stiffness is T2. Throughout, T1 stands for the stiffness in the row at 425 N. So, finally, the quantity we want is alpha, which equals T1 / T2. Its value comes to 1.17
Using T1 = 0.728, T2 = 0.622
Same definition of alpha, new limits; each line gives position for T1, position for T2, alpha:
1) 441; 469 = 1.02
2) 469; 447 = 1.16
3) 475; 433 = 1.33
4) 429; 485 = 0.43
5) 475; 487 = 0.81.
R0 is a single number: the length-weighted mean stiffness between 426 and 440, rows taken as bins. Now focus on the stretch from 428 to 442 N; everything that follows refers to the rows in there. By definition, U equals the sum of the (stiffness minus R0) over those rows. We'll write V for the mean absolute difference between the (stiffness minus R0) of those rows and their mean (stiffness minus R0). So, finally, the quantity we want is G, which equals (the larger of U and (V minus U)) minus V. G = 0.3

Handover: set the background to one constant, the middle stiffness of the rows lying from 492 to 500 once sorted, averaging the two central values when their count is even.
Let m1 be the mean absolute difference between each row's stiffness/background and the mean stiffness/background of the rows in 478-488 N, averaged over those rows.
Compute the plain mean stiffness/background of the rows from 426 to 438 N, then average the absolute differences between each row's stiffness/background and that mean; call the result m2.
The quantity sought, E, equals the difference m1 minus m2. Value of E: -0.04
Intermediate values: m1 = 0.03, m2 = 0.067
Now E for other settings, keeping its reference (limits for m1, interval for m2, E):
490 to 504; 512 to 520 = 0.00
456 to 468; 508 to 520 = 0.02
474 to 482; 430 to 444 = -0.02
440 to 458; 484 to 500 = 0.05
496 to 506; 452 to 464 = -0.01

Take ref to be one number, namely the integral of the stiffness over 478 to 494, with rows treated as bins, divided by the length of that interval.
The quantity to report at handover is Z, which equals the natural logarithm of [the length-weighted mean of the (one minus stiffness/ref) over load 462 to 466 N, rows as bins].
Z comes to -0.8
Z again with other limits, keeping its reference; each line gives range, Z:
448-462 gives -0.6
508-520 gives -4.5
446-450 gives -0.8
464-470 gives -0.9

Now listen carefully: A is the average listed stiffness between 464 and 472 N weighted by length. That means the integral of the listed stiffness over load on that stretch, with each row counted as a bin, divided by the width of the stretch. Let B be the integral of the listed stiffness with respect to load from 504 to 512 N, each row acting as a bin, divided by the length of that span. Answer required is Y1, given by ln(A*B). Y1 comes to 0.37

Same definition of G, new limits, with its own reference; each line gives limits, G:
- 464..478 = 2.1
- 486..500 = 5.9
